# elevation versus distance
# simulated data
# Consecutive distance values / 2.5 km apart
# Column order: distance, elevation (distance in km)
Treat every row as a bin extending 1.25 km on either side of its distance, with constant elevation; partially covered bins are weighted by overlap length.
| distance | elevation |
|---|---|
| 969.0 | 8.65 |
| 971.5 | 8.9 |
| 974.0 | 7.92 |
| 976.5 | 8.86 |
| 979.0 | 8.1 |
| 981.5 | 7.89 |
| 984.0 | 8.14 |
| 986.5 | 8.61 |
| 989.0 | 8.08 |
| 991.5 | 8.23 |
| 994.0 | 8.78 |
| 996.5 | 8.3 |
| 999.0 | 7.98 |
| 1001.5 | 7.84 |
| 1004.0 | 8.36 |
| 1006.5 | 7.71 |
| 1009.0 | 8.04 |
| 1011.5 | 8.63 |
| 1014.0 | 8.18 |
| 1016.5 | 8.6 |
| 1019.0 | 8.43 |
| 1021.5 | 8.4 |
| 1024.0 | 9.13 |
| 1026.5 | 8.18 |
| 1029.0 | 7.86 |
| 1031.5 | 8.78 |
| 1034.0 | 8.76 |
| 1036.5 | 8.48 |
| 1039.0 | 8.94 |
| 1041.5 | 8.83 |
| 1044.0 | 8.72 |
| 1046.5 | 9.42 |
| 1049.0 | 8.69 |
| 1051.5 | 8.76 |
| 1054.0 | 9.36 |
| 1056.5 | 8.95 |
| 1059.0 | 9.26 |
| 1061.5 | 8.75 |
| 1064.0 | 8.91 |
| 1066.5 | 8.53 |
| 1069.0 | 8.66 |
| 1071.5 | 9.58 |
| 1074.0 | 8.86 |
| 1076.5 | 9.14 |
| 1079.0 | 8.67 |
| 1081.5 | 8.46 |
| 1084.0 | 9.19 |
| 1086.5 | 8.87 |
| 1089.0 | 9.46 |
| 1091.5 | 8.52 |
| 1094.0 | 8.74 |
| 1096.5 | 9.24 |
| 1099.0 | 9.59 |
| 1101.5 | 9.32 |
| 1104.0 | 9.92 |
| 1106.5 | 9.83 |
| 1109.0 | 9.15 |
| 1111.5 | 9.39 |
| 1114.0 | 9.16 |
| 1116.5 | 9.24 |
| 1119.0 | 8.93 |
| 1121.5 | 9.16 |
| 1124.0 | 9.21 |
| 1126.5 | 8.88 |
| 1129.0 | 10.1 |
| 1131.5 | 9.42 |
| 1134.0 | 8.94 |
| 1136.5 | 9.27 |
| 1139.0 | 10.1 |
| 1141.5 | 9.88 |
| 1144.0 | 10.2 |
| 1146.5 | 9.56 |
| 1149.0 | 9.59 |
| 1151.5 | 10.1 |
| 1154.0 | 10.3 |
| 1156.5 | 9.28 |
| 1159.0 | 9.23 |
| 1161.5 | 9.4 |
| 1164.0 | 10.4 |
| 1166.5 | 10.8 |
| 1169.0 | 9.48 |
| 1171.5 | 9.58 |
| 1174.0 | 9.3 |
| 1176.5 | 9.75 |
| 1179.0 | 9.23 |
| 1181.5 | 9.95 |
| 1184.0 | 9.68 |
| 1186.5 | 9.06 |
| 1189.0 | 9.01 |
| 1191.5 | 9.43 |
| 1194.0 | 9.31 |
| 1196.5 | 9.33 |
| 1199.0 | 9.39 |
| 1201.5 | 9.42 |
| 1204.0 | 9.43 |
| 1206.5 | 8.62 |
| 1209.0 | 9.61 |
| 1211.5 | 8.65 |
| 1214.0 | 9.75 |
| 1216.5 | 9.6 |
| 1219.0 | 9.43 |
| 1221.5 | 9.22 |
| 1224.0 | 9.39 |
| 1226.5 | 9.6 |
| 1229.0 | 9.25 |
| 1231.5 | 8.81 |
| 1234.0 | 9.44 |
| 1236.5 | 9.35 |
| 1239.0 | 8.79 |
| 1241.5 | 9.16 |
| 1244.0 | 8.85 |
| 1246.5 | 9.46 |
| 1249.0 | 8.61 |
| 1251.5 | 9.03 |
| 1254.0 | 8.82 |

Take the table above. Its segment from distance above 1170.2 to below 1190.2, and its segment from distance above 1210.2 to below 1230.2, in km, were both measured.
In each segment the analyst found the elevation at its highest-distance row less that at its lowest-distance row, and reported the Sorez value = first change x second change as -0.3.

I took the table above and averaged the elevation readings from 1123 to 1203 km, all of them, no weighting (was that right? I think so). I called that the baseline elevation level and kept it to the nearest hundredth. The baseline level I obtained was 9.58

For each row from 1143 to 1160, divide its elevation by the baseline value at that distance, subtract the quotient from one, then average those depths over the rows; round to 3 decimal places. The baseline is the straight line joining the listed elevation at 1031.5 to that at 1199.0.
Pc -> -0.058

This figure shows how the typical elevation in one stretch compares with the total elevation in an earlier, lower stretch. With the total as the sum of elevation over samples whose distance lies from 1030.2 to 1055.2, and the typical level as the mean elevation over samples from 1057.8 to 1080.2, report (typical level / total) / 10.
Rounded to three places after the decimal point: 0.010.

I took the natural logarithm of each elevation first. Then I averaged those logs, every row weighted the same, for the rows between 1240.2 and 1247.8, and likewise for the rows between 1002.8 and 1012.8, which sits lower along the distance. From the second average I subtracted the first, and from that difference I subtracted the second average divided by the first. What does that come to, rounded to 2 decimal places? -1.06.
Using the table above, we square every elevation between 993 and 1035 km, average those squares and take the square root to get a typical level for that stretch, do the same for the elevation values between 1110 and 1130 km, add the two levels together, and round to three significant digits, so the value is 17.6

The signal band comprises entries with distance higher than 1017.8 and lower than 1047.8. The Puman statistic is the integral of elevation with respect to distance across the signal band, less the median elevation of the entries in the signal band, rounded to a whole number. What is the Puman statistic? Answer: 251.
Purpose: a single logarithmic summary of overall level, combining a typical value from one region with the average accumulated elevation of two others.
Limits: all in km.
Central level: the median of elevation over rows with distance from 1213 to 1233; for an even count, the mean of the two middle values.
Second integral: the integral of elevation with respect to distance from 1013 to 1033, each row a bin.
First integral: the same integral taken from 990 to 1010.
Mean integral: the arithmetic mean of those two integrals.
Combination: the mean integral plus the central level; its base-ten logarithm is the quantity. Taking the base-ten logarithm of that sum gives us 2.24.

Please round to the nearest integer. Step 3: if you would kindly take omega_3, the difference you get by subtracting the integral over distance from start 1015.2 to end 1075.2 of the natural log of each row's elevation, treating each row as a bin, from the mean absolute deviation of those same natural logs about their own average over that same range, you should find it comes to -130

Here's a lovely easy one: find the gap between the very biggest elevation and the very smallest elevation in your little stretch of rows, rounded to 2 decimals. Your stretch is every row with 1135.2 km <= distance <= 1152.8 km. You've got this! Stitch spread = 0.93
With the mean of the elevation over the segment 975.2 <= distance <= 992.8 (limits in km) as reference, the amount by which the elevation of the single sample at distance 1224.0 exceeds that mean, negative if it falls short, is 1.1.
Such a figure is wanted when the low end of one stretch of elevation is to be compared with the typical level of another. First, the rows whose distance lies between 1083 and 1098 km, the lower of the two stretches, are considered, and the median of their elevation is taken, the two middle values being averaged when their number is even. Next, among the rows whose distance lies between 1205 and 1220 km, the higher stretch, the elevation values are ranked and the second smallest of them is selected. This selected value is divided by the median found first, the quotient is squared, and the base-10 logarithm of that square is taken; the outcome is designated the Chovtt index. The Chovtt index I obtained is -0.04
